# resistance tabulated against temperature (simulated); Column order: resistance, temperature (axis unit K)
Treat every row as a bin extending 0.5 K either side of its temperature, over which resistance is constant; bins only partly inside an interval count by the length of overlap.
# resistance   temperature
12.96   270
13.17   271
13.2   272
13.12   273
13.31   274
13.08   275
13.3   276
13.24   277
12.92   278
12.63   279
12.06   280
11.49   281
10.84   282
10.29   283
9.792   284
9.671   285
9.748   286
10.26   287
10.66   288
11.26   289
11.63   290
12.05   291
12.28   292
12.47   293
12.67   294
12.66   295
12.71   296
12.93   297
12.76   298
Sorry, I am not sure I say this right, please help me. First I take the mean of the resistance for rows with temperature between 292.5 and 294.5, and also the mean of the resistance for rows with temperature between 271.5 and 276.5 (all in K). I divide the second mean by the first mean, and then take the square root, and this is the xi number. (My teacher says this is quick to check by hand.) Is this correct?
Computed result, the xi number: 1.02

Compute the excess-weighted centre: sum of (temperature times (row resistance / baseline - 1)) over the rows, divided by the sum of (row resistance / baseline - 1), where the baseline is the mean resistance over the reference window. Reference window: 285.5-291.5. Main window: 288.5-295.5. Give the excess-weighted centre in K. 292.8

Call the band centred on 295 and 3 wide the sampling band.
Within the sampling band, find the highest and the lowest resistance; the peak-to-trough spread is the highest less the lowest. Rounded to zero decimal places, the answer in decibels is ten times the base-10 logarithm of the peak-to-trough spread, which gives -13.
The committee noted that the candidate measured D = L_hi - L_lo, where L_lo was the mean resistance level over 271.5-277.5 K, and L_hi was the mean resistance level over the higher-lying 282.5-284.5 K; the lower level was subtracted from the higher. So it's -3.2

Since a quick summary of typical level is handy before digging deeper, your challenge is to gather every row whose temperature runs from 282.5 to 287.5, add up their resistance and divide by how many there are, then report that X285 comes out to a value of 10.0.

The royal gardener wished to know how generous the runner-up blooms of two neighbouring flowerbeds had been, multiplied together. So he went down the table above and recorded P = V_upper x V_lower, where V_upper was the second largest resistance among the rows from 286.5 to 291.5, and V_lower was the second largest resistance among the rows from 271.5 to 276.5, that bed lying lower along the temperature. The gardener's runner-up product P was 155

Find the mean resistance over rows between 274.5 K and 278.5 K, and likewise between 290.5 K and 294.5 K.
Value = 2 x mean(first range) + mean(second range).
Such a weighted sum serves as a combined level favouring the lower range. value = 39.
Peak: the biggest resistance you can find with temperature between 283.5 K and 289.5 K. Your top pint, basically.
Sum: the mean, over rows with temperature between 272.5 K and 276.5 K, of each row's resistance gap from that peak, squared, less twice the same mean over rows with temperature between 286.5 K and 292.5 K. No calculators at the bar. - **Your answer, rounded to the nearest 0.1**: 2.7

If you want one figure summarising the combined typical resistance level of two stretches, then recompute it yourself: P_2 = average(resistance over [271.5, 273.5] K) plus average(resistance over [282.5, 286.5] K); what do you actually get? 23.0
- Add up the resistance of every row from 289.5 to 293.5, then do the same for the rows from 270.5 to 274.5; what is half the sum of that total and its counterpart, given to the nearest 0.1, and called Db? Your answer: 50.6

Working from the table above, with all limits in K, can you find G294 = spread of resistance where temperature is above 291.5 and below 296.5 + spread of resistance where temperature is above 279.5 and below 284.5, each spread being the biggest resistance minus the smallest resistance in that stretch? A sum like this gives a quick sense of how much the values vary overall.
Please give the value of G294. 2.7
